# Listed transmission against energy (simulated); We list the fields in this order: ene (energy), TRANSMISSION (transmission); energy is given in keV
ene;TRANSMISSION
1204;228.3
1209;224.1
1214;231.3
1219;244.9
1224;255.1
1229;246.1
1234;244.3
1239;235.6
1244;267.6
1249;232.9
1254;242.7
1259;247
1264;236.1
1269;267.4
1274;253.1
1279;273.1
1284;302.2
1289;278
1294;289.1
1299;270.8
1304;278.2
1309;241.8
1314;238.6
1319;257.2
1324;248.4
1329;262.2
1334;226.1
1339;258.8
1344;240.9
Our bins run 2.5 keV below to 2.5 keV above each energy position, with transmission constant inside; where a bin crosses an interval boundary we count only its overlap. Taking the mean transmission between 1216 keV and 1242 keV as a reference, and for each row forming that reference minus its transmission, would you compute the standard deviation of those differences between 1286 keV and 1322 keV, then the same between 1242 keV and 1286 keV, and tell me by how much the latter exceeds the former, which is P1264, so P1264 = 3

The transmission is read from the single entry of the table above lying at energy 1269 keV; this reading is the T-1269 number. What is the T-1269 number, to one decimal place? 267.4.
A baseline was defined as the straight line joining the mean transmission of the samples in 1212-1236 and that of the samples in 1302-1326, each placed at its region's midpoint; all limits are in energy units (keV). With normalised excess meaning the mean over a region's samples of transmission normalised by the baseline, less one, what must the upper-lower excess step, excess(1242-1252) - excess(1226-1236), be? 0.01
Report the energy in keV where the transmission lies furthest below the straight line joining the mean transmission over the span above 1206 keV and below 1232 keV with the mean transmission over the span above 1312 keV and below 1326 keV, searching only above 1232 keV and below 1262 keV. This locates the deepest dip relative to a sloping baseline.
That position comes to 1249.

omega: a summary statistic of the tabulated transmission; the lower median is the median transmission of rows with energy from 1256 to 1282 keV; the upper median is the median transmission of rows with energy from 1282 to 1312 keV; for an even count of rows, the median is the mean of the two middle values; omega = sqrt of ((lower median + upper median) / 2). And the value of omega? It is 16.3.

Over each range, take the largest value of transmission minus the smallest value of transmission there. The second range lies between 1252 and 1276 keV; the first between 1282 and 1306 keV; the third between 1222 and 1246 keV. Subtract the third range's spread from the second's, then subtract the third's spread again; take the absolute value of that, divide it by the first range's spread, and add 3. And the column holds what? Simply 4.04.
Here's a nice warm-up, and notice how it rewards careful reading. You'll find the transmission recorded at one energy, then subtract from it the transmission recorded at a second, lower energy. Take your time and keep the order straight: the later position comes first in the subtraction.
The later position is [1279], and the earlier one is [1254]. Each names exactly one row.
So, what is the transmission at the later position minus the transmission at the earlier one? 30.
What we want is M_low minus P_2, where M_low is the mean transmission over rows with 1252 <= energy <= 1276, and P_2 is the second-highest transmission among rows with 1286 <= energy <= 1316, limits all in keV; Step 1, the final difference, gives -29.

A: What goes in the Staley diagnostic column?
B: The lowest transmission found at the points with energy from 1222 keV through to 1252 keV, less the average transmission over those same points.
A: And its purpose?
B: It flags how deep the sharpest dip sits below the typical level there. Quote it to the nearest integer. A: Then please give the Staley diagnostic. -14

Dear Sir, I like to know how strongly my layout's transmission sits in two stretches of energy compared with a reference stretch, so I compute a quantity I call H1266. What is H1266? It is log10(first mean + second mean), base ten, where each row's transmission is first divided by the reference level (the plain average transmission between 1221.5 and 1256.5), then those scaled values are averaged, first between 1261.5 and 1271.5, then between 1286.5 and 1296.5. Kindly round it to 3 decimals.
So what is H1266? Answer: 0.337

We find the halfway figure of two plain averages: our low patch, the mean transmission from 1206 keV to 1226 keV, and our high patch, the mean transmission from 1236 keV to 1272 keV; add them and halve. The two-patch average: 243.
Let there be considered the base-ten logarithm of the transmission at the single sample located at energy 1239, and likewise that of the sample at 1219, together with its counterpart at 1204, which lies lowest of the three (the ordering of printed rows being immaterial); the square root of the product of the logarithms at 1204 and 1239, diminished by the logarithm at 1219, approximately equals -0.024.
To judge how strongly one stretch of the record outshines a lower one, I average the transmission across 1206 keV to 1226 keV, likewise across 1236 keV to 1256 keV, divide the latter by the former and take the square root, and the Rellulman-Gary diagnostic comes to 1.01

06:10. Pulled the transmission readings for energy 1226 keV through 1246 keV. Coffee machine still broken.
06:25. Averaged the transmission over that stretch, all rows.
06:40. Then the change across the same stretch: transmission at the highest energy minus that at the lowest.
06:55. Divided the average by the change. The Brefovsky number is 12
